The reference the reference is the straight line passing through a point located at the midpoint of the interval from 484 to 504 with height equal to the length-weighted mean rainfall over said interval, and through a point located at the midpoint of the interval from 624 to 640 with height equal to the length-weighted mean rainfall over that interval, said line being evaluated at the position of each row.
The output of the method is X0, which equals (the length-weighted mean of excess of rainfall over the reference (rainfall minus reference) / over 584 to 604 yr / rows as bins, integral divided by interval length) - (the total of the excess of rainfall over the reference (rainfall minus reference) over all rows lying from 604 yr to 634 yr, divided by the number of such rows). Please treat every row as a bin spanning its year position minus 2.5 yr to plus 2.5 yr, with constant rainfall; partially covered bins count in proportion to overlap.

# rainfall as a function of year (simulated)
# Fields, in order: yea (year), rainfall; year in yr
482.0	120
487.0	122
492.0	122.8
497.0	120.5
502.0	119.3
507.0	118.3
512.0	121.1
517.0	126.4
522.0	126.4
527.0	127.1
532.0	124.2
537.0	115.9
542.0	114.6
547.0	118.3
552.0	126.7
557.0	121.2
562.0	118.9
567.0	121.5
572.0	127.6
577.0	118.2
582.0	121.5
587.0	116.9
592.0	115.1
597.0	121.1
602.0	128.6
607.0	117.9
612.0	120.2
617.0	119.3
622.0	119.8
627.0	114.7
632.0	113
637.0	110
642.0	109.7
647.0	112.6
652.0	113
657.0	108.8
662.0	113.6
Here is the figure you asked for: 1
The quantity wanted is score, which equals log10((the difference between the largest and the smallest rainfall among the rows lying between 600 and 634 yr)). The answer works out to 1.19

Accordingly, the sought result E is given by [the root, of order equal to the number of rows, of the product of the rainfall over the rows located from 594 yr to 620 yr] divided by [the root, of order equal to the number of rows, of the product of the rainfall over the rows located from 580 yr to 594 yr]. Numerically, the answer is 1.03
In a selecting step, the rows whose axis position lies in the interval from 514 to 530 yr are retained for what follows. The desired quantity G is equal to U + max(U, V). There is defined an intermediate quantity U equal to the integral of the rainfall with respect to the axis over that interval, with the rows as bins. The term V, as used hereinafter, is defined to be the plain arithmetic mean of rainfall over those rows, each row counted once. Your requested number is 4044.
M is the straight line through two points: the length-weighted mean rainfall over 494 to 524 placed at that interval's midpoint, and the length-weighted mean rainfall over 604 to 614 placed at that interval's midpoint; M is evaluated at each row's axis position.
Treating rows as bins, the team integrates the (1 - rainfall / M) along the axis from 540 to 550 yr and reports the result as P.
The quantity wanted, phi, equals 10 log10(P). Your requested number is -4.8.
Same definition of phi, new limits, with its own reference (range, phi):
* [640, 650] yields -2.1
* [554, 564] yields -16.6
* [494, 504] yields -7.6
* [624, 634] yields -4.0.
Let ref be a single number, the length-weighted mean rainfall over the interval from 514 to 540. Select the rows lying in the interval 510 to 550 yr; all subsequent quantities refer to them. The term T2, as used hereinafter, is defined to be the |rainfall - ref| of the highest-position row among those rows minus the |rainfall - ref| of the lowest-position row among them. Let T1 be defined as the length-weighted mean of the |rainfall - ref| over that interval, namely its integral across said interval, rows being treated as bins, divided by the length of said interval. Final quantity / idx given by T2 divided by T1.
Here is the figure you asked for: 0.65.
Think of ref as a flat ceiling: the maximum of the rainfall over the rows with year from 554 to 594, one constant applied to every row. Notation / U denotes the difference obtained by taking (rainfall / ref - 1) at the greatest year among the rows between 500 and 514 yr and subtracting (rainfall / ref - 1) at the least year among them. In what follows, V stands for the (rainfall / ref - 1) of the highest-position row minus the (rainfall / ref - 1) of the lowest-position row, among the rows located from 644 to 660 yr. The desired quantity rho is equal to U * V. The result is -0.0004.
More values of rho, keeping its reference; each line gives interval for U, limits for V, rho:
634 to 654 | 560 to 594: -0.0007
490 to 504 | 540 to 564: -0.0009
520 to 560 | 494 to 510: 0.0007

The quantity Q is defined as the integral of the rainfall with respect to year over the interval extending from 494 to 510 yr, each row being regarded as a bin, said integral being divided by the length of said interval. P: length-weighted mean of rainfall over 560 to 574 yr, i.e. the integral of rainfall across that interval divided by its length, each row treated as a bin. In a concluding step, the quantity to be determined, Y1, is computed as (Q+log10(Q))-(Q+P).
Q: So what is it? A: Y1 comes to -121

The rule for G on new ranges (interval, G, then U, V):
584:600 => 3781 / 1891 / 118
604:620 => 3822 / 1911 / 119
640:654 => 3130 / 1565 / 112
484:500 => 3892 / 1946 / 122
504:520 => 3904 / 1952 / 122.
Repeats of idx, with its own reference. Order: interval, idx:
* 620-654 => 0.64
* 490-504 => 1.20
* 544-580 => 0.03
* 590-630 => 0.07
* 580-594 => 1.07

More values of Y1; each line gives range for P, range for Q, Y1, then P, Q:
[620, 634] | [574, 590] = -114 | 116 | 119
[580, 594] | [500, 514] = -116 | 118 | 120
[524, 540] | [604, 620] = -120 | 122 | 119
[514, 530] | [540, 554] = -124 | 126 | 120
